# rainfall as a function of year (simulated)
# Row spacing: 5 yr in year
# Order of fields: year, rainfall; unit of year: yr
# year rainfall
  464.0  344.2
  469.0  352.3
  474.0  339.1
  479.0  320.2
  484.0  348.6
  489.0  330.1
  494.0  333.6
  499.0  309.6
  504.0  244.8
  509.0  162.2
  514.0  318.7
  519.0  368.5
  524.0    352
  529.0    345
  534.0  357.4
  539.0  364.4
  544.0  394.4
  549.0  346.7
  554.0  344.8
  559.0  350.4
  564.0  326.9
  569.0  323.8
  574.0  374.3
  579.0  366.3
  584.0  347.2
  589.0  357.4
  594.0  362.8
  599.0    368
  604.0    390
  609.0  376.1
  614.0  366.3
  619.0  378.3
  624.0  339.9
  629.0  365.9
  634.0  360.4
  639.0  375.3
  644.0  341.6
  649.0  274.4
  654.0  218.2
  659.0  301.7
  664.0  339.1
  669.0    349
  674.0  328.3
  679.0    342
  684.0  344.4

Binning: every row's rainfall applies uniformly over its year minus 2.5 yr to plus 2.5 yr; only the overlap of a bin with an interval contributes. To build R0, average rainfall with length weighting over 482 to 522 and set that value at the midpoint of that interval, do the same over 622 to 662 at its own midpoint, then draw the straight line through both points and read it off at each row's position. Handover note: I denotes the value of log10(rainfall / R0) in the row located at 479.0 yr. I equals 0.030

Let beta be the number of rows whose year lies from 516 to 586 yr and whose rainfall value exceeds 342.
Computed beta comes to 12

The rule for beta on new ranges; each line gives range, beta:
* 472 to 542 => 6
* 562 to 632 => 11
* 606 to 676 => 7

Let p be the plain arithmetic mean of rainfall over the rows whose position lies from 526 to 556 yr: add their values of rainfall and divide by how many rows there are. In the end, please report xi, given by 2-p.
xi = -357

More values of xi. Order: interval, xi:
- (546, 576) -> -342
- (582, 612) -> -365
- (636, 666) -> -306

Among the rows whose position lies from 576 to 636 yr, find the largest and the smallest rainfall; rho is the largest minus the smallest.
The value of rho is 50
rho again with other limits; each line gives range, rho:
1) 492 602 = 232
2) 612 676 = 160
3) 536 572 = 71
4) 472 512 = 186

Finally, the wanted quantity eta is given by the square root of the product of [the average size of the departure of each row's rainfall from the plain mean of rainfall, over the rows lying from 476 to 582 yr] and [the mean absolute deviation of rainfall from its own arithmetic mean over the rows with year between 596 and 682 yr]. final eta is 30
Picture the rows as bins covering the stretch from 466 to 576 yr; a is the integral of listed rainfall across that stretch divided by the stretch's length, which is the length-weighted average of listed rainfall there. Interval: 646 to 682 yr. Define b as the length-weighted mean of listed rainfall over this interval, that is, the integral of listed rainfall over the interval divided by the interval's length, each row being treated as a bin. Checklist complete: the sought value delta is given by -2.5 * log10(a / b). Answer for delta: -0.08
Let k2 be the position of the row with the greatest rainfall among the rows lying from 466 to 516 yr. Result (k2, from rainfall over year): 469.0 yr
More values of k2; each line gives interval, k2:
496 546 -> 544.0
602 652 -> 604.0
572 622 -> 604.0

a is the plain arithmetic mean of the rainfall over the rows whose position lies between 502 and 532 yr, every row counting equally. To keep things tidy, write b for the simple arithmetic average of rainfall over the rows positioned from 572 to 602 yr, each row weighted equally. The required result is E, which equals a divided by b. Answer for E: 0.82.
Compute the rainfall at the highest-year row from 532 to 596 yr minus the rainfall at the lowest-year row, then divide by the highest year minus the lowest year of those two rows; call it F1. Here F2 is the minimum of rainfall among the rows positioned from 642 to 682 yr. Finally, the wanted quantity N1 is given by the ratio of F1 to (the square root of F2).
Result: 0.01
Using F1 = 0.1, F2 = 218.2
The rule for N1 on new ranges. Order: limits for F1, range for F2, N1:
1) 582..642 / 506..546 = 0.04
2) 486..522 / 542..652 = 0.08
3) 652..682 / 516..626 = 0.28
